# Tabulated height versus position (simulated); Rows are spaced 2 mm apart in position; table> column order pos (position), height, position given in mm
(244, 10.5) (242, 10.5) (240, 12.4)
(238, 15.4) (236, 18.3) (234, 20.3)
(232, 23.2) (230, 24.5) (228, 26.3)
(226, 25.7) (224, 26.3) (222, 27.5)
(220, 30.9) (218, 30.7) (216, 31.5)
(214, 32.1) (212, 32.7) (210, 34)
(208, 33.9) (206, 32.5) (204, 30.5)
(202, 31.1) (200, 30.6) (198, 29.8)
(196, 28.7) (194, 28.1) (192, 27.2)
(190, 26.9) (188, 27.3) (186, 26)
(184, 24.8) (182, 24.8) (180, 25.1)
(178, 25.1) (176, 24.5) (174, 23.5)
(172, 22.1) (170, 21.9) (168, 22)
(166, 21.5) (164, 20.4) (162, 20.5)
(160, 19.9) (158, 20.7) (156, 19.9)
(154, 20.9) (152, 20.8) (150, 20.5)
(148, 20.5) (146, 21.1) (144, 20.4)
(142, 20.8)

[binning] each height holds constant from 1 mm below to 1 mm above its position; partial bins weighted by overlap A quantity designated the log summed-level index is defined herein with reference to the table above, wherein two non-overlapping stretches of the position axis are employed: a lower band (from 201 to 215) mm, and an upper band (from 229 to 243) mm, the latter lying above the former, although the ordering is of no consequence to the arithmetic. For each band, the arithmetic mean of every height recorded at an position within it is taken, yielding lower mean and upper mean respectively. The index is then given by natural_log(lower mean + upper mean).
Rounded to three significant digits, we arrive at 3.92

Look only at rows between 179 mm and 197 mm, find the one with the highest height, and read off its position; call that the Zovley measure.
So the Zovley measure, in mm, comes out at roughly 196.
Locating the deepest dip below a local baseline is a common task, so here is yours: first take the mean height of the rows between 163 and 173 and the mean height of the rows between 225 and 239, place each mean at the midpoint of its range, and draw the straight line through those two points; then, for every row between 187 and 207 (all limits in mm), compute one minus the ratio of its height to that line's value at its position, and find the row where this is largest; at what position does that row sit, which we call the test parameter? 190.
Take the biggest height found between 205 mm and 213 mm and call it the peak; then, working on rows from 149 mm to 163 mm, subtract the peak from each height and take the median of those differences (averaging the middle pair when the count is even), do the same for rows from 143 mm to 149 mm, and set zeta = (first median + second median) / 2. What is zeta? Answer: -13.5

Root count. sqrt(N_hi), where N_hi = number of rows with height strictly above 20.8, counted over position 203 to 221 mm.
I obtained 3.00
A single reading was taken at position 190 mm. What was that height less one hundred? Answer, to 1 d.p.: -73.1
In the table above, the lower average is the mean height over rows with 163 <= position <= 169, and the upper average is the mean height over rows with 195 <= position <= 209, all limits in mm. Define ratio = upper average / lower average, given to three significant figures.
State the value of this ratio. 1.46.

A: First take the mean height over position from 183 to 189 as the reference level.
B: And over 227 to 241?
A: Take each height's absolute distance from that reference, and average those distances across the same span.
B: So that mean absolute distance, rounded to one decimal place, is 6.1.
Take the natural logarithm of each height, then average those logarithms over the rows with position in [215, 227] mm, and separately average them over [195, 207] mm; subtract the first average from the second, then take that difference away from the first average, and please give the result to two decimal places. 3.29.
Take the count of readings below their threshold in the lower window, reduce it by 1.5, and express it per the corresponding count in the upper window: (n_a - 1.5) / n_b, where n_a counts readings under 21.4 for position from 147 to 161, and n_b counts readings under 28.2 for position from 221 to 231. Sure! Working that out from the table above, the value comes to 1.1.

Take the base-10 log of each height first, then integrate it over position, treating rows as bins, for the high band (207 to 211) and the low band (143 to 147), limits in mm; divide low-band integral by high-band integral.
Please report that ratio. 0.86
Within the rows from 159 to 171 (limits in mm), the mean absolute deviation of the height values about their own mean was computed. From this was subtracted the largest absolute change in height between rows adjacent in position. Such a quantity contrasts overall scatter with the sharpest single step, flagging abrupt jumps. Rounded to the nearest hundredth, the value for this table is -0.33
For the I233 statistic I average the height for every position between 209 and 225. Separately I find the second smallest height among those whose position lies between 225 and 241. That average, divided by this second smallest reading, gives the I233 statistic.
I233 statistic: 2.0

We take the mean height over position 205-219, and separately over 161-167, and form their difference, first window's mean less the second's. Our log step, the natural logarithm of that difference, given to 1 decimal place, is 2.5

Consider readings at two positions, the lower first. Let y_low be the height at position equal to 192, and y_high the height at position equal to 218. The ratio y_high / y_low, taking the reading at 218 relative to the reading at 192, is 1.13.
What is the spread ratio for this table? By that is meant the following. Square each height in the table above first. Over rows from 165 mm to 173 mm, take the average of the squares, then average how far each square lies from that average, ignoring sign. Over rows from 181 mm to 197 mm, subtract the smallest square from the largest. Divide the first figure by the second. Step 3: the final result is 0.04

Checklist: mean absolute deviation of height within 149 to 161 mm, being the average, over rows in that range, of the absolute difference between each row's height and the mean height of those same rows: 0.37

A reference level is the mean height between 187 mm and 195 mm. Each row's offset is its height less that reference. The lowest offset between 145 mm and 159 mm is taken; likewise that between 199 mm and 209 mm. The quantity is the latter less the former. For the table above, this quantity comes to 10.6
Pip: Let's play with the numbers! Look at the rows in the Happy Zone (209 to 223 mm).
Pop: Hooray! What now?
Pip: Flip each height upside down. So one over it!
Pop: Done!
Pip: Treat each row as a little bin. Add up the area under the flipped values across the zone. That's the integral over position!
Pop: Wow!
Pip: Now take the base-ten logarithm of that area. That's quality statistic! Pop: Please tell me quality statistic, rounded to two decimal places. -0.35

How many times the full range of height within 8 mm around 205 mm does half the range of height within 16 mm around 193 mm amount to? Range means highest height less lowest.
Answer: 0.68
